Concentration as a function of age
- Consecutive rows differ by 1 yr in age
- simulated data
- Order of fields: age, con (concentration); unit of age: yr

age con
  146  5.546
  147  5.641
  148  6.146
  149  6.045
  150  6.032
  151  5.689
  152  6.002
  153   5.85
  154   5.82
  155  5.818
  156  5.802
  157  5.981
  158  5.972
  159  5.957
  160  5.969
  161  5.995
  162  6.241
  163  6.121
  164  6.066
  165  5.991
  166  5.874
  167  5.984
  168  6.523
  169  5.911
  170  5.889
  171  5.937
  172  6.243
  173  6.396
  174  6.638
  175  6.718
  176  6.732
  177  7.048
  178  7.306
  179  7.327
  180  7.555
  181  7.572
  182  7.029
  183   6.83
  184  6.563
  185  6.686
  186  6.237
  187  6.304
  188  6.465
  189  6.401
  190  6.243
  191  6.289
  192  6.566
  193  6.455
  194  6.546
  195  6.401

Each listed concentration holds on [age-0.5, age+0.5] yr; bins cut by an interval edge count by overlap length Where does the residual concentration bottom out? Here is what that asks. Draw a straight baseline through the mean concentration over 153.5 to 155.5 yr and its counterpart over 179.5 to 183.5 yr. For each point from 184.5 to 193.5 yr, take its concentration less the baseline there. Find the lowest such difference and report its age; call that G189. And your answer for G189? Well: 191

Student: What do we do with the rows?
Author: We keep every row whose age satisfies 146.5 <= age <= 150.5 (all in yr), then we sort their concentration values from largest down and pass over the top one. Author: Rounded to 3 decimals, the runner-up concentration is 6.045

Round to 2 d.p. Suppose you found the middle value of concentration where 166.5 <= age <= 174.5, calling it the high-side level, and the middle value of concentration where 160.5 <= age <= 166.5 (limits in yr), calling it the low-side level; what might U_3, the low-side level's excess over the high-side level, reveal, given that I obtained -0.08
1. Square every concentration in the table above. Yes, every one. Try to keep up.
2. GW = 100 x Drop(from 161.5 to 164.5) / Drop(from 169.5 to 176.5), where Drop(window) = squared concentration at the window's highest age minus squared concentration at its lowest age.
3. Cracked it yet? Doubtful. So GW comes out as -20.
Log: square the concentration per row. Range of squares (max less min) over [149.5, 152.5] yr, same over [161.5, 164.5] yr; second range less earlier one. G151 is -1.9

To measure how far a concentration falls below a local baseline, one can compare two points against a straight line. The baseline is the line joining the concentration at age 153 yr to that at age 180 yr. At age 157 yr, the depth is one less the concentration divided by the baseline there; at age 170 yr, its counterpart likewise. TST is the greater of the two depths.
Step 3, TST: 0.15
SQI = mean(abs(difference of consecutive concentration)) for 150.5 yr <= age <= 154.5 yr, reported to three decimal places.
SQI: 0.165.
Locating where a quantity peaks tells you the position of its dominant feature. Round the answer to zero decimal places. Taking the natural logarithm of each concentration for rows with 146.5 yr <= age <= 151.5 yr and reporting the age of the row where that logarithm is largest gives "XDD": 148 yr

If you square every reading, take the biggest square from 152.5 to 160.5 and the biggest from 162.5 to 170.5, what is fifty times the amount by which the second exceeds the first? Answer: 339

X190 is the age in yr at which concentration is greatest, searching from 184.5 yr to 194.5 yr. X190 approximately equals 185 yr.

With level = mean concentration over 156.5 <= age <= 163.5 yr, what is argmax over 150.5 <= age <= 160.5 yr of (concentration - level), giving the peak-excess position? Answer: 152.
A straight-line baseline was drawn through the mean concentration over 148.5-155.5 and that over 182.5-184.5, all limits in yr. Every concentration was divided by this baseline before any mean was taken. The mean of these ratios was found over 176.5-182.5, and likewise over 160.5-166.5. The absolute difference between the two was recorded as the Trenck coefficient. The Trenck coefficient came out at 0.130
